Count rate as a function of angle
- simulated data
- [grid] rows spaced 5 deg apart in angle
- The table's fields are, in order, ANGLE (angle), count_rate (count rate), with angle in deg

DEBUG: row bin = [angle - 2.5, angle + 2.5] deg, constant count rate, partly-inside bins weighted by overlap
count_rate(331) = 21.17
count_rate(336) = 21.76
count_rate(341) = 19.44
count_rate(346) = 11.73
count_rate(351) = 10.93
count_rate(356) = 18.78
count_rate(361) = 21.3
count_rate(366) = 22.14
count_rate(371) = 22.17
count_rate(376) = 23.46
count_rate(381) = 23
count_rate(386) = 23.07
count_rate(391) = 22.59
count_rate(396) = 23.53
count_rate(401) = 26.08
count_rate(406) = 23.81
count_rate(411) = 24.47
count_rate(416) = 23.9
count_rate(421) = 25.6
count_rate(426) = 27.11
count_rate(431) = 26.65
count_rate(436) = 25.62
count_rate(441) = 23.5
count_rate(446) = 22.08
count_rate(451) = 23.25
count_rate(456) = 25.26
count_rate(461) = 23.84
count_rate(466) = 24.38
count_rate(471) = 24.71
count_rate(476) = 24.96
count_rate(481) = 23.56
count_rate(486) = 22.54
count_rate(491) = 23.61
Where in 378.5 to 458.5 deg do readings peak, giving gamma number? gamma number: 426 deg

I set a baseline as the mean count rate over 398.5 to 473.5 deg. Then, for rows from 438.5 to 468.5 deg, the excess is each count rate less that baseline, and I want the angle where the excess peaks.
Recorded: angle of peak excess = 456 deg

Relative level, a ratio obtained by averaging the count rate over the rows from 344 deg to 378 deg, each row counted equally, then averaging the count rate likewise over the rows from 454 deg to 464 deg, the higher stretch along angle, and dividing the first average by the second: 0.76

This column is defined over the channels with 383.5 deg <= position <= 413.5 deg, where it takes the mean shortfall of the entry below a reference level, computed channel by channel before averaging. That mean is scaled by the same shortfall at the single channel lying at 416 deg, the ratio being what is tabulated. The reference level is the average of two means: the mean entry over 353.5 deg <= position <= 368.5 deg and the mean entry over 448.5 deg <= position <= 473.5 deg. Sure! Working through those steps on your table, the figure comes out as 1.0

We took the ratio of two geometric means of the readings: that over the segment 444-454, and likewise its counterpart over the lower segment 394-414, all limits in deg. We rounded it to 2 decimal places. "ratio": 0.93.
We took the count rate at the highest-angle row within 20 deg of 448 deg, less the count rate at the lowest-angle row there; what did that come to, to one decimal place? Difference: -2.3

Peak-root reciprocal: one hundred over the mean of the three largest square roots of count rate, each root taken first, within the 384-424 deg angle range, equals 19.9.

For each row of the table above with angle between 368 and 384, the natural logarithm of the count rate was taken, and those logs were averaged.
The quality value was 3.13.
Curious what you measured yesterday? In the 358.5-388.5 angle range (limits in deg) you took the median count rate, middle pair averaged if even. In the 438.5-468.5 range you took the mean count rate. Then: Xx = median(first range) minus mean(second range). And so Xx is -1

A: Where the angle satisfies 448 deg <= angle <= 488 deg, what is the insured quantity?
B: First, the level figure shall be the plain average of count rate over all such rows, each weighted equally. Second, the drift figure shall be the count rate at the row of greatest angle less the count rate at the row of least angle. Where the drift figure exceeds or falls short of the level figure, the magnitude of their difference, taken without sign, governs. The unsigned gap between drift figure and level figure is 24.8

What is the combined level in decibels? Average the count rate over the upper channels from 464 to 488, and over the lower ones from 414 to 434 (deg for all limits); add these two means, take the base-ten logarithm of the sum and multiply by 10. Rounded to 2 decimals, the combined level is 16.98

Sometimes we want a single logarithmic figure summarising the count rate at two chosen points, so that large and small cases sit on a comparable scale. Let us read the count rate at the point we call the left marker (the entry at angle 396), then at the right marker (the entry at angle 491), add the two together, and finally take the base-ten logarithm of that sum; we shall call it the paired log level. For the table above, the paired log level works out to 1.67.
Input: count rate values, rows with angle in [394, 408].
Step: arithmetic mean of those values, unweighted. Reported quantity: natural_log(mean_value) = 3.20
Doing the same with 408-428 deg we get 3.23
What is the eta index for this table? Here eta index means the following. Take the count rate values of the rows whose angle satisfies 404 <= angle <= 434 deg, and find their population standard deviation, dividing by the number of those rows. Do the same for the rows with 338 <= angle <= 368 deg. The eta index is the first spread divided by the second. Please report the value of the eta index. 0.3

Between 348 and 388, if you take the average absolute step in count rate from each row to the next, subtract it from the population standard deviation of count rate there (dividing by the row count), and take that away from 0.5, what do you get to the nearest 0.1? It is -1.5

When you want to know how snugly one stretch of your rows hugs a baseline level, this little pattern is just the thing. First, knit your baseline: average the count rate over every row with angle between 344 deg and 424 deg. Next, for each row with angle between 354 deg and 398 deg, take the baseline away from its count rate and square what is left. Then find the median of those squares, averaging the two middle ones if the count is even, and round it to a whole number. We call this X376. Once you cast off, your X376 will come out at 2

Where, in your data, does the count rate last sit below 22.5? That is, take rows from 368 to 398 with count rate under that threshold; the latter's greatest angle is 371 deg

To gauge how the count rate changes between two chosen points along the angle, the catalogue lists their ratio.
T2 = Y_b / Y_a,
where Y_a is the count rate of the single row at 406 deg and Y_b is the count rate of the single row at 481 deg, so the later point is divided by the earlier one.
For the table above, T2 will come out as 0.99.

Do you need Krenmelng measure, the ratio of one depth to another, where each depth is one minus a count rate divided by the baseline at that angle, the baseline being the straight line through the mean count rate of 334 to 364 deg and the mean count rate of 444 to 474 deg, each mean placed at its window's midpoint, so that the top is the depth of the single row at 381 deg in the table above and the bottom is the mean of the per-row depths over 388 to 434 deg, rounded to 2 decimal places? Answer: 1.08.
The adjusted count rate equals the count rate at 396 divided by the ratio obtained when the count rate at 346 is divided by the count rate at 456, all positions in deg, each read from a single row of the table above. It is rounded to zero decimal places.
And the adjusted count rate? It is 51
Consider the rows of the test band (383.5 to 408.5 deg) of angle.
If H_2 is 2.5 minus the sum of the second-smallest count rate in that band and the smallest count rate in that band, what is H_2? -43.2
